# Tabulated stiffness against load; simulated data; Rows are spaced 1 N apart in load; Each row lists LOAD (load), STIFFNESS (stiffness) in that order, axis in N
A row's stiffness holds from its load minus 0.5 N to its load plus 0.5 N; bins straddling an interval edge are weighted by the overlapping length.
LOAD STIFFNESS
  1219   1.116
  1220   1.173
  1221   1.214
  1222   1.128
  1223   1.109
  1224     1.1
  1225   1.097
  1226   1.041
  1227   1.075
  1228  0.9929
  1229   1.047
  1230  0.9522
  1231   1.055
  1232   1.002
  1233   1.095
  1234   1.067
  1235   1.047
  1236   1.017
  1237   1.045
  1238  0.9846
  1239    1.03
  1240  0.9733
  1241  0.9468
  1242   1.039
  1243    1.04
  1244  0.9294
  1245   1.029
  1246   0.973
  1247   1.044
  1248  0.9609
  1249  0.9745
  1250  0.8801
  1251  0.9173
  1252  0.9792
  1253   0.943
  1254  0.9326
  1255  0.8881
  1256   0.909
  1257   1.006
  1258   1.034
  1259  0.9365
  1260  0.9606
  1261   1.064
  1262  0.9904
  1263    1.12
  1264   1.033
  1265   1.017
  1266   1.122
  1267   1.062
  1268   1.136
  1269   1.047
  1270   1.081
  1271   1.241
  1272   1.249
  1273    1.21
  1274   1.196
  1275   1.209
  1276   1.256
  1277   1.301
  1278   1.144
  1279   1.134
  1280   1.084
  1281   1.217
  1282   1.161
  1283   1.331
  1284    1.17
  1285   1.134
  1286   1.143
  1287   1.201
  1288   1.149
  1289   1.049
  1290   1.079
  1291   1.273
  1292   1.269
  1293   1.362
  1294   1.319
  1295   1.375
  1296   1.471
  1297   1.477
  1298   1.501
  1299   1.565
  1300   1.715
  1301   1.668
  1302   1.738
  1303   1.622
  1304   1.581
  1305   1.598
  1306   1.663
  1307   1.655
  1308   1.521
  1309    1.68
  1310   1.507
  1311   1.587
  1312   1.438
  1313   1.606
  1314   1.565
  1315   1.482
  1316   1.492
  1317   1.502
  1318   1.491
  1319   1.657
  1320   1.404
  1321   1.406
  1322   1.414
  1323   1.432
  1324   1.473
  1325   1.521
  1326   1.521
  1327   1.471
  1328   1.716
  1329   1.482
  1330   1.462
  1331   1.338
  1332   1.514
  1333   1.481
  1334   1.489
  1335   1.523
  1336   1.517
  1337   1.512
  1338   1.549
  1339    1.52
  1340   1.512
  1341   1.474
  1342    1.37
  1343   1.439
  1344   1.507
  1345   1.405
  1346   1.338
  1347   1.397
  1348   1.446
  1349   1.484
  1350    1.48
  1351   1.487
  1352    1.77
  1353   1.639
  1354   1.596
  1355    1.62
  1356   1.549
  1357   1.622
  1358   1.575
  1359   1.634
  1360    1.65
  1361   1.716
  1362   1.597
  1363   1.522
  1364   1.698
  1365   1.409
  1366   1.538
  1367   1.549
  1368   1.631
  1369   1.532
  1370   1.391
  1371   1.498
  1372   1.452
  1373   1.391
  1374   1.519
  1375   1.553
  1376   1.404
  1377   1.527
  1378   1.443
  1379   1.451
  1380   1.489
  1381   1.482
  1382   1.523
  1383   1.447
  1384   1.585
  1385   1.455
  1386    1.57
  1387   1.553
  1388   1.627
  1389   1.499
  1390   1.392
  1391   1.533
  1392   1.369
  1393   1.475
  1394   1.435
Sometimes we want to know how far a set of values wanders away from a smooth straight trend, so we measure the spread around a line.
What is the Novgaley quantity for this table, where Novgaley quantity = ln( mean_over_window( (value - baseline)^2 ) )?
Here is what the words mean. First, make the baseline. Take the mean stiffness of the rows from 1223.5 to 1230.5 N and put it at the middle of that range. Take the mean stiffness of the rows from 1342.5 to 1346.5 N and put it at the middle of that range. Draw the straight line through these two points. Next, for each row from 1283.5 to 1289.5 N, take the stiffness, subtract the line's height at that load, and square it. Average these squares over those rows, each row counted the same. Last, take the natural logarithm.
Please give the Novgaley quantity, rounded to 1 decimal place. -4.5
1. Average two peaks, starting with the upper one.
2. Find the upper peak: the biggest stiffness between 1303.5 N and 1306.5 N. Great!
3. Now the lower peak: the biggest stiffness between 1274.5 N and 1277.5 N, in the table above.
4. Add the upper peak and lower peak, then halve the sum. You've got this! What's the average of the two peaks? 1.5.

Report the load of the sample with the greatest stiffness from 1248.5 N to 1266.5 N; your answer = 1266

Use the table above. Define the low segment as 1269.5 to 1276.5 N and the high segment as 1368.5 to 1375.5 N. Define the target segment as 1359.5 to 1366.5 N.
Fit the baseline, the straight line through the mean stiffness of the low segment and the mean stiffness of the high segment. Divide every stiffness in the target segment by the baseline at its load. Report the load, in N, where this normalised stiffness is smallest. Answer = 1365 N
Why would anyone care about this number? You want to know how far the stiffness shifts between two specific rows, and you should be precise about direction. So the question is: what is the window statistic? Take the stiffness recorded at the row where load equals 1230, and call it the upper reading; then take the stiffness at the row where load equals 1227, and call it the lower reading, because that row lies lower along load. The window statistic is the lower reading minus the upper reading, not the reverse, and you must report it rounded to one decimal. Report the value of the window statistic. 0.1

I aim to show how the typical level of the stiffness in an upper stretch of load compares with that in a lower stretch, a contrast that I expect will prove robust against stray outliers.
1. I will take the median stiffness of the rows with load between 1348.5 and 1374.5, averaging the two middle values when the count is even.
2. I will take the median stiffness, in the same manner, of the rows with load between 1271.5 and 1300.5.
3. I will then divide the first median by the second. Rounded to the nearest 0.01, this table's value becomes 1.27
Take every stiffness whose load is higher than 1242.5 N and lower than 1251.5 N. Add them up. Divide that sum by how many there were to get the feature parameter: 1.0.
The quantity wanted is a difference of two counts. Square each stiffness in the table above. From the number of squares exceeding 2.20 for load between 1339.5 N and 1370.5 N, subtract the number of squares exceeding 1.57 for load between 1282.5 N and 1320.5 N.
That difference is -10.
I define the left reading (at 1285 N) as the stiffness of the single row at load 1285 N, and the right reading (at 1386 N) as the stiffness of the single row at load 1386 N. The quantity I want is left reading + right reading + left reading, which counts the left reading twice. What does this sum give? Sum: 3.8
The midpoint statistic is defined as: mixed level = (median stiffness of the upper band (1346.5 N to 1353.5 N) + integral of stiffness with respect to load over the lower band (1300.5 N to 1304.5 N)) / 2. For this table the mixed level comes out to 4.0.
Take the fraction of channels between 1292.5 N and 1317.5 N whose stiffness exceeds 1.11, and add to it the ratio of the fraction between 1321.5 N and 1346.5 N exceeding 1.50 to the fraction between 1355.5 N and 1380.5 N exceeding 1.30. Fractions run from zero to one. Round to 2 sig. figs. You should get 1.4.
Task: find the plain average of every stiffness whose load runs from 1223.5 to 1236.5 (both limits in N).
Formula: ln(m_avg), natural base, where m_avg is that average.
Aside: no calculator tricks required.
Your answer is 0.044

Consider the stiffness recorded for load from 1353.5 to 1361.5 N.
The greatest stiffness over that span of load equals 1.716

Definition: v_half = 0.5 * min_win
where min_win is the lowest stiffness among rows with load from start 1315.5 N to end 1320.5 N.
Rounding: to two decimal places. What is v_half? 0.70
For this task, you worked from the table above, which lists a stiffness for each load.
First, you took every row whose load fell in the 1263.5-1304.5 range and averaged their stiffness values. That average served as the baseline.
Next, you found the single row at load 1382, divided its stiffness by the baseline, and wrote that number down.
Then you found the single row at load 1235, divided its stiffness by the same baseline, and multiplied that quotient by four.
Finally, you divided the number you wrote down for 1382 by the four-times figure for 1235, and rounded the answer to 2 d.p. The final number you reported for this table 0.36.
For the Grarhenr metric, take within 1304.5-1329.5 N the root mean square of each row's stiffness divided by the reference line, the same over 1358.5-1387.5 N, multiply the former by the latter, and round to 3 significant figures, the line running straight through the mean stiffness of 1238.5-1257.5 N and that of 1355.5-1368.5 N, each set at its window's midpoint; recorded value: 1.06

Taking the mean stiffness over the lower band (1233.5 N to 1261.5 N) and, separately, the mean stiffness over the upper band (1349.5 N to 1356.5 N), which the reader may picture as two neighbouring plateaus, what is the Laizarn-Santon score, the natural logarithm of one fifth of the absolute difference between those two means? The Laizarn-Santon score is -2.11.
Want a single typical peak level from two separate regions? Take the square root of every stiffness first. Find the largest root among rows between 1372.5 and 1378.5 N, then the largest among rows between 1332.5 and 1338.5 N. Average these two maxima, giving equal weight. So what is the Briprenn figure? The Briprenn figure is 1.25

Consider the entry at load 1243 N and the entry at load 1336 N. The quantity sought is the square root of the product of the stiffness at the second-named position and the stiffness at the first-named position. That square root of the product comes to 1.26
